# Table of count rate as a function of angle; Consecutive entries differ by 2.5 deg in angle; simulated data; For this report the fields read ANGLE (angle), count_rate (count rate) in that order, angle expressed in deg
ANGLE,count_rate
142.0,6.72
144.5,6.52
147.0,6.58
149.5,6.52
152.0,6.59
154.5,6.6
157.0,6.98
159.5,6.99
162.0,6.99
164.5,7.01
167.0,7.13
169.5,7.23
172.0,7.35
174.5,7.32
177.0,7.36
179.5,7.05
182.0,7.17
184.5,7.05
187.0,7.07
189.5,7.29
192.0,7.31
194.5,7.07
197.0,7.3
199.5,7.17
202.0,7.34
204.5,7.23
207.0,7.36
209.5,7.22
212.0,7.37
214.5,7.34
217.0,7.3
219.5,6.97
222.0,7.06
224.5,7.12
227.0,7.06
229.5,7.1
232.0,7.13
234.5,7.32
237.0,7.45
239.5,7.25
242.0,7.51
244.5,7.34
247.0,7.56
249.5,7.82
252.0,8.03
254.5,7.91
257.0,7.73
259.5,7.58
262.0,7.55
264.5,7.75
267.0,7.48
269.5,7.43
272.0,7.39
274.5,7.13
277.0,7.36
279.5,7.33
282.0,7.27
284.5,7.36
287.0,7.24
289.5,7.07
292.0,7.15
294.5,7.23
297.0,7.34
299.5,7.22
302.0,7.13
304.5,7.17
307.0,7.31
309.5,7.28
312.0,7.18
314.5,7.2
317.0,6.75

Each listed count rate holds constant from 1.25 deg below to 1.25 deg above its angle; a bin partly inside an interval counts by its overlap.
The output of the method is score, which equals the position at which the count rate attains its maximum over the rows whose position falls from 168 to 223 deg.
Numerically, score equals 212.0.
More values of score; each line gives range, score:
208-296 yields 252.0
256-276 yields 264.5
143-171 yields 169.5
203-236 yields 212.0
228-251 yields 249.5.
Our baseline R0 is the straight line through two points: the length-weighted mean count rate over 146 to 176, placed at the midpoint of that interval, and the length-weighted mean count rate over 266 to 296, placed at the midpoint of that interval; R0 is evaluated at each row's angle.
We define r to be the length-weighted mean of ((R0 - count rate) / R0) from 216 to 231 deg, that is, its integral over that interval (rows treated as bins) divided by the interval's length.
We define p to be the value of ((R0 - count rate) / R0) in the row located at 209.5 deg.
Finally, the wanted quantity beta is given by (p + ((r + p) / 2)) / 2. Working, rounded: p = -0.019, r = 0.003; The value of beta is -0.014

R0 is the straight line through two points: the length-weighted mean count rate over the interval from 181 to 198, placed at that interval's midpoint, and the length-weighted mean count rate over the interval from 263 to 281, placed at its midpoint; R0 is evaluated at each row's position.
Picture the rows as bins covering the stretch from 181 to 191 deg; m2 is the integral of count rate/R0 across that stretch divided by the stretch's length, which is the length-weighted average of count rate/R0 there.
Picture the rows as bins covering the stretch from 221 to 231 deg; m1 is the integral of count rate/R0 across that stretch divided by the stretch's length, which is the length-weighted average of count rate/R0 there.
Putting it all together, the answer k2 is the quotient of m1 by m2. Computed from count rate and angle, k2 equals 0.976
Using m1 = 0.97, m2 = 1.00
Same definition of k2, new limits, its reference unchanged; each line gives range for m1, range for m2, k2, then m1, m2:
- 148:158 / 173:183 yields 0.931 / 0.94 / 1.01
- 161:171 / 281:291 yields 1.028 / 1.00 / 0.97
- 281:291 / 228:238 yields 0.979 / 0.97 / 0.99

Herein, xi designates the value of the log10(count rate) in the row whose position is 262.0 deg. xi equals 0.878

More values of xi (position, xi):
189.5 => 0.863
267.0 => 0.874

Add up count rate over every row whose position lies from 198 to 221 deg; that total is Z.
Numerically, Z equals 65.3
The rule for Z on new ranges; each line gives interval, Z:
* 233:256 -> 68.2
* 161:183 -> 64.6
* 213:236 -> 64.4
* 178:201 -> 64.5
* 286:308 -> 64.9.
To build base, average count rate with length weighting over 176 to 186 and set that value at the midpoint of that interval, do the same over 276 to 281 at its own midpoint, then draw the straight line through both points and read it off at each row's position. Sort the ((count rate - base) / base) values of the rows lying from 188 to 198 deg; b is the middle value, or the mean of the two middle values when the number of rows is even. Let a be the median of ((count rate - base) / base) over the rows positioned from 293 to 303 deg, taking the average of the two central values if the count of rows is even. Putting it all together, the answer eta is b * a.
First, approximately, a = -0.021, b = 0.02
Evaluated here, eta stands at -0.0003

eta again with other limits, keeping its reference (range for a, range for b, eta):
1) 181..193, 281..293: 0.0000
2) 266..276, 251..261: 0.0008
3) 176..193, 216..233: 0.0000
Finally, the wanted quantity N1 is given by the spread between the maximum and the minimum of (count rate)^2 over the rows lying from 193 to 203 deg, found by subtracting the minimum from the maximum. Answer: 3.9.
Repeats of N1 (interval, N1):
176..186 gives 4.5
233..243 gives 3.8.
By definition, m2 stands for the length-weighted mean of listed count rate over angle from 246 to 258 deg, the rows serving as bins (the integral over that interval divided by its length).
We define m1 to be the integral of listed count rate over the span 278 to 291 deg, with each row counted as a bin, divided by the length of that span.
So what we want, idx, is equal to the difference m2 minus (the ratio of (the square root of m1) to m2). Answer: 7.47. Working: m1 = 7.25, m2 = 7.8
